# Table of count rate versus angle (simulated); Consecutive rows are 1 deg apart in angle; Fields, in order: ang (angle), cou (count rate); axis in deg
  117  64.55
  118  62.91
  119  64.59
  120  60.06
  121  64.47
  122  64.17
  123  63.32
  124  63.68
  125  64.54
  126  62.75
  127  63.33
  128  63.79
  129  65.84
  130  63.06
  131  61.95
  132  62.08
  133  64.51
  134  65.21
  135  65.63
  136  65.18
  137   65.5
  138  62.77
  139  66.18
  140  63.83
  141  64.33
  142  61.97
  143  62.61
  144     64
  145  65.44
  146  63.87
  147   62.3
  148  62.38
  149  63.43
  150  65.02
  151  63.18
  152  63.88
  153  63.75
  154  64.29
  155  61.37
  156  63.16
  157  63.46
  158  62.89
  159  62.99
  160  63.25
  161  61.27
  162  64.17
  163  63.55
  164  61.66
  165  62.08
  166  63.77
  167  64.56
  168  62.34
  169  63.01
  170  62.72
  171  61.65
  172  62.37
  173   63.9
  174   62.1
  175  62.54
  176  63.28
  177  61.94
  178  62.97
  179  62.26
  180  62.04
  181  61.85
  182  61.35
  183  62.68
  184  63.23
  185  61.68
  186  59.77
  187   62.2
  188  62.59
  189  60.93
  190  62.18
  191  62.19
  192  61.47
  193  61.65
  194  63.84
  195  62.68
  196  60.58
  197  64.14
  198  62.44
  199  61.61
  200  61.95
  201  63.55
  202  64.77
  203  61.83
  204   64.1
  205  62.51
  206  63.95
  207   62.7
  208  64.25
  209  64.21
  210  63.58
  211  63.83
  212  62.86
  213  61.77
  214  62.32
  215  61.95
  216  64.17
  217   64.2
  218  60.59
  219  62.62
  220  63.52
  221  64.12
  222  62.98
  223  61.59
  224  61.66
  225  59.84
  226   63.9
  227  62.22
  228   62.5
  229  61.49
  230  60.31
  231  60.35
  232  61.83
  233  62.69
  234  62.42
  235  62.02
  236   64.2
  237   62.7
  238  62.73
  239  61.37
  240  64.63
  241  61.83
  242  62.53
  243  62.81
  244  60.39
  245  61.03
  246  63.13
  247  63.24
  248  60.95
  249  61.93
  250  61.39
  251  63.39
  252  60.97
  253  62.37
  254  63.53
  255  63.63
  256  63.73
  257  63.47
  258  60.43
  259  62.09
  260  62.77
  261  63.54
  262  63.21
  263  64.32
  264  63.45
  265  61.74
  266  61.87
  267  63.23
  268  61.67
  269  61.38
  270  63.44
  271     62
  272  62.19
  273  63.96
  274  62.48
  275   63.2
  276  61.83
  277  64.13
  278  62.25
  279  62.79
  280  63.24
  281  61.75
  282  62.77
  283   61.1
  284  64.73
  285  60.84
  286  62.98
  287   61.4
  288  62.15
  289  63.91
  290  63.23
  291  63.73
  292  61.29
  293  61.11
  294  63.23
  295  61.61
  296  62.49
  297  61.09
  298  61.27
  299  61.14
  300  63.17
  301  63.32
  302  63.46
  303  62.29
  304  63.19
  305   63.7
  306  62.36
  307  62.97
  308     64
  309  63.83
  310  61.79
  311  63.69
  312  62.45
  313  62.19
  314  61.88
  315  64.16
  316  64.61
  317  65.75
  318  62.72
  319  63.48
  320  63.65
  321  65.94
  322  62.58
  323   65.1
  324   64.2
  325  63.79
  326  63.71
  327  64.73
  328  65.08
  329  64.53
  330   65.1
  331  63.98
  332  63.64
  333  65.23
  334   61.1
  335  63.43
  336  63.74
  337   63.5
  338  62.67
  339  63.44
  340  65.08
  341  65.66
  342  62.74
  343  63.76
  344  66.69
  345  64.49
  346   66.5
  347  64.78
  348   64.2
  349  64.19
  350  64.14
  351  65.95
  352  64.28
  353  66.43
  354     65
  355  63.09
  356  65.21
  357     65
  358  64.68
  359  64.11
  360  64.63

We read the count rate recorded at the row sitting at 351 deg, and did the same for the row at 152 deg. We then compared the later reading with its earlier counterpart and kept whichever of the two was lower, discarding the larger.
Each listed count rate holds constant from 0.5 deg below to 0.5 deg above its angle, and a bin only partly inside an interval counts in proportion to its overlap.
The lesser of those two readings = 63.9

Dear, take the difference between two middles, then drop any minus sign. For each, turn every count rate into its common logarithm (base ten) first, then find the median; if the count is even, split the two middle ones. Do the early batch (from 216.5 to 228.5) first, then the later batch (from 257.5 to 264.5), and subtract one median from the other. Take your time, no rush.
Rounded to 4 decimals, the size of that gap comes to 0.0045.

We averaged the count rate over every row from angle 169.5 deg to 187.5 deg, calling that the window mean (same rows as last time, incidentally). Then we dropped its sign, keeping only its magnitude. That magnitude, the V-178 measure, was 62.3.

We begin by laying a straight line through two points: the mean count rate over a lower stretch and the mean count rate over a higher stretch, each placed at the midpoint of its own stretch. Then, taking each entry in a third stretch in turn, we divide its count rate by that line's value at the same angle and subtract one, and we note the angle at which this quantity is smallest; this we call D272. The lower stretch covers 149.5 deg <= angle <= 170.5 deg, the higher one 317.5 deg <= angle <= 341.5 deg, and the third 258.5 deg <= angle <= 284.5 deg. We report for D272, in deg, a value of 283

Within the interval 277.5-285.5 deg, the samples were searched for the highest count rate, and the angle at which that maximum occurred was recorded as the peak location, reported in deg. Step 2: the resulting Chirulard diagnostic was 284 deg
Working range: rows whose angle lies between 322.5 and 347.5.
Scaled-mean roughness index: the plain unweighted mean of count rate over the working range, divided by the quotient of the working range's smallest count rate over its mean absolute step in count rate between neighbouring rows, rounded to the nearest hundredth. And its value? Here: 1.34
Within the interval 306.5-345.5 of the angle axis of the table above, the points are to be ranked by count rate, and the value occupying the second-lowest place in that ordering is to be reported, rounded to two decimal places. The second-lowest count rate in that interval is 61.79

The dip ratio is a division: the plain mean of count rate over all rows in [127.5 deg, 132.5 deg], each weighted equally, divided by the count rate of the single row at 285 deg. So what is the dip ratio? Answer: 1.04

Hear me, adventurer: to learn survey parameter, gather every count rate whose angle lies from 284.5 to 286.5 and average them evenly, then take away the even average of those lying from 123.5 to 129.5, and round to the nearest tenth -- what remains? -2.1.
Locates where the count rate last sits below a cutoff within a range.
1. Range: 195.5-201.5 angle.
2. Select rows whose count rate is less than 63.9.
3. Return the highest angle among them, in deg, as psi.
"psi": 201 deg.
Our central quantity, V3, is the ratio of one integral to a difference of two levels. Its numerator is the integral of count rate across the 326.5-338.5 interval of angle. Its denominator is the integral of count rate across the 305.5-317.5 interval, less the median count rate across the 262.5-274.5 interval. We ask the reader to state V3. 1.10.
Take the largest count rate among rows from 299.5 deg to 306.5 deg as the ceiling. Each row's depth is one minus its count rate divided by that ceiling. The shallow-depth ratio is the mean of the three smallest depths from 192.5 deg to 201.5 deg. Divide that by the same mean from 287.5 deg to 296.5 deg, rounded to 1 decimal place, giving -1.9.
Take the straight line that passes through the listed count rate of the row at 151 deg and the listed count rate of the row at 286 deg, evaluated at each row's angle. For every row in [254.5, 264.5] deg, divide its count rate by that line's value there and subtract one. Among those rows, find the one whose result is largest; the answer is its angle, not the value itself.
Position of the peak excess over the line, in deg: 263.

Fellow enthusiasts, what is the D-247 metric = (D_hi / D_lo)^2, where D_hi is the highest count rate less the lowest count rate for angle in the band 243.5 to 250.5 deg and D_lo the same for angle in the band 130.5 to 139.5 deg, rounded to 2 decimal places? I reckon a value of 0.45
